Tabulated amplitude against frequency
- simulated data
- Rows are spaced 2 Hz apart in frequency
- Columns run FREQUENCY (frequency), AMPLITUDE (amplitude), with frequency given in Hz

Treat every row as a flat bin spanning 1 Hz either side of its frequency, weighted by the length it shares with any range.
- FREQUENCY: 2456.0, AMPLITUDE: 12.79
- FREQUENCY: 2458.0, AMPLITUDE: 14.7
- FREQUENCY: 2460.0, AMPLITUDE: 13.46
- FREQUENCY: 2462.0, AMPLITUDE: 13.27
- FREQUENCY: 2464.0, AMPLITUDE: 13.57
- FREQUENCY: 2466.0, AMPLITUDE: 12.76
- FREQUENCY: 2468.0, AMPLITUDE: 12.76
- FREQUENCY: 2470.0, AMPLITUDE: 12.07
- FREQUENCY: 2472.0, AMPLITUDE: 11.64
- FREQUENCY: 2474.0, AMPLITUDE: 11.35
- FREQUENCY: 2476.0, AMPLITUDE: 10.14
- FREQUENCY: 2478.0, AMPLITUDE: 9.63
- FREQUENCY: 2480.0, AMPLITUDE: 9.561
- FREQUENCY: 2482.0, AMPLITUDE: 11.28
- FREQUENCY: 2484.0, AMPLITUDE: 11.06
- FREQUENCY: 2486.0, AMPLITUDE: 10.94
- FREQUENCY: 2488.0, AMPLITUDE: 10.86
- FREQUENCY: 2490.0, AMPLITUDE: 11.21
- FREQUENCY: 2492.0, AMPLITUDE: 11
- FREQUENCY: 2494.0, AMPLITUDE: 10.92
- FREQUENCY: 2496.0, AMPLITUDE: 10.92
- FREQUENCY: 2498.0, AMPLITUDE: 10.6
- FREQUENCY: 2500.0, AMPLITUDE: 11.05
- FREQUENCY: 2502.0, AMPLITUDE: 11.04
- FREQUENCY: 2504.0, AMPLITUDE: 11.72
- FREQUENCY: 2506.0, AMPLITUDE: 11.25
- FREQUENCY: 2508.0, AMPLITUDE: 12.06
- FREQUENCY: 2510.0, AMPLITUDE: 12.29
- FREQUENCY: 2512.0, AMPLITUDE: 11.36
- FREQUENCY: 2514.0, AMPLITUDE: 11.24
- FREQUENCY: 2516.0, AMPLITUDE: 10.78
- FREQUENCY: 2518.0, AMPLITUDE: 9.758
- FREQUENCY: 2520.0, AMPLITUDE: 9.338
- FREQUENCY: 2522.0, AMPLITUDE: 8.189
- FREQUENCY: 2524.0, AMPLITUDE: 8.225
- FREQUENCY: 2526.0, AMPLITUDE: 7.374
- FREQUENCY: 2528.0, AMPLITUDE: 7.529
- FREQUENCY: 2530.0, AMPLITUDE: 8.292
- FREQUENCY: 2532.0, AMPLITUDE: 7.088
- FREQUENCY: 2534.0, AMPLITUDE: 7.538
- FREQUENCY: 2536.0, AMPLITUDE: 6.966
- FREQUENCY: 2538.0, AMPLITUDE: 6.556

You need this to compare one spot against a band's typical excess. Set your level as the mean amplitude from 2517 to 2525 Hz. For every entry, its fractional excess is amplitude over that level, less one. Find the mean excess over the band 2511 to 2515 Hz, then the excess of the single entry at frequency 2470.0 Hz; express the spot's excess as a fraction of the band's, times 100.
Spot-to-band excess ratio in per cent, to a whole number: 132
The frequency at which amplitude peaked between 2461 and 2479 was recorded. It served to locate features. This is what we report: 2464.0 Hz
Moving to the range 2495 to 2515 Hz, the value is 2510.0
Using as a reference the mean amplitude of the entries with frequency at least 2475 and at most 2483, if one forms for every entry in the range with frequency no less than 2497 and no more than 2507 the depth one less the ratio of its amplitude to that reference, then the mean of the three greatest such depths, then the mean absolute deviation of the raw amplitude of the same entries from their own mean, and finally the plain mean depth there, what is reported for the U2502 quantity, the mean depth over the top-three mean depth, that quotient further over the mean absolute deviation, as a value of 4.7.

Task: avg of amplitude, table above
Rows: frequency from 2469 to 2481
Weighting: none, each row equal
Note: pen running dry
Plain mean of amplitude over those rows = 10.7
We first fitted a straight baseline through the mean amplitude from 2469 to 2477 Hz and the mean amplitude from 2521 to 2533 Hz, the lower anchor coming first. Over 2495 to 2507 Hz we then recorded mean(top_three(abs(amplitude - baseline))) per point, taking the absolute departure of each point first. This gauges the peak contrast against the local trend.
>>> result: 2.1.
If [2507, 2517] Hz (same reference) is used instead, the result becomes 3.0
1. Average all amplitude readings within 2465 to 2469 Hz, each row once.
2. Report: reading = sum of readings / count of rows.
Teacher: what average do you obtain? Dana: 12.8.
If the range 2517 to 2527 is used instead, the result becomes 8.6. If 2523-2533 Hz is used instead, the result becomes 7.7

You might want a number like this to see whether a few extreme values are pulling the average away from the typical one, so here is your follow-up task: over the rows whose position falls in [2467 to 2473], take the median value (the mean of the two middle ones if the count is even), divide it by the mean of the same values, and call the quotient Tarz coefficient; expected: 0.99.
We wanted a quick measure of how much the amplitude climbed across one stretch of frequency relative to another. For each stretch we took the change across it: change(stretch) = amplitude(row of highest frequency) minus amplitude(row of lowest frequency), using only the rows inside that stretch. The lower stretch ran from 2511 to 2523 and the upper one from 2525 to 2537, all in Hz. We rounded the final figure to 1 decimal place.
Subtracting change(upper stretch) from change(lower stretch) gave -2.8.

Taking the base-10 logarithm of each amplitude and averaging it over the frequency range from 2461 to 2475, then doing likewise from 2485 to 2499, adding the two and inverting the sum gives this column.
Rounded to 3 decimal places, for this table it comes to 0.469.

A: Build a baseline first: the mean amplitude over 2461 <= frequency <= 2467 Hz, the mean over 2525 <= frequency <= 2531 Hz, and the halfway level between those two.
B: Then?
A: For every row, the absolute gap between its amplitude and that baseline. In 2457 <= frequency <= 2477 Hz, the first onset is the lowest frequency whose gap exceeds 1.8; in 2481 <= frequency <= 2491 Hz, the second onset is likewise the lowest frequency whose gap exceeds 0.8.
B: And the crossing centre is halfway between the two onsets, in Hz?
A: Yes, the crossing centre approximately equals 2470 Hz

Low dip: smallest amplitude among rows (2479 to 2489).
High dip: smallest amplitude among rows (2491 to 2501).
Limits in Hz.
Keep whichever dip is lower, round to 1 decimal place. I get 9.6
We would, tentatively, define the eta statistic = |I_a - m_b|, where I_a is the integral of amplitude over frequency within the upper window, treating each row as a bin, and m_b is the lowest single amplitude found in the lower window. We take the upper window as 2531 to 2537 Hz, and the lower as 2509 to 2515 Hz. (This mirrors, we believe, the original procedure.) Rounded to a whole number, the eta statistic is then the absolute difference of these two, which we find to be 32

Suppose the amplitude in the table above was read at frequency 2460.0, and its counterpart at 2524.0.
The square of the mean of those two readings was 118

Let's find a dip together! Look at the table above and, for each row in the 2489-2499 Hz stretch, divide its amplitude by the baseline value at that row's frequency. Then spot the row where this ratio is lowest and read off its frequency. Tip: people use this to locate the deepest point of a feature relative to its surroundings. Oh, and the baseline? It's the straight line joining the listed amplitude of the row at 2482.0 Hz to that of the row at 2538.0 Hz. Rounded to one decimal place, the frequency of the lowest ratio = 2492.0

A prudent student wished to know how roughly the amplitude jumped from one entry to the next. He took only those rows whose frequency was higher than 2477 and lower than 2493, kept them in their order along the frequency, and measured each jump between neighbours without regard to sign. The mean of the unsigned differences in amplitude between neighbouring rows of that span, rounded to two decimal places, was 0.40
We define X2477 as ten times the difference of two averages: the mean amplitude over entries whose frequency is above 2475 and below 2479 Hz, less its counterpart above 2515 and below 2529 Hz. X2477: 11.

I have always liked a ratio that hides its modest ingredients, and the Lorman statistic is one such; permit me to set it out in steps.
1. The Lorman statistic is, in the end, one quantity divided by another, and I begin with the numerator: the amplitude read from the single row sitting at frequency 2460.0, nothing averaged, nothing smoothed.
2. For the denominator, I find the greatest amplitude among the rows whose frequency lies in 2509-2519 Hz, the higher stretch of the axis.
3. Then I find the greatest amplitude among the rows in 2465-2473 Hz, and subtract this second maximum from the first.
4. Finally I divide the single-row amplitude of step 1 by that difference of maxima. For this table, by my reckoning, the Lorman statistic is -29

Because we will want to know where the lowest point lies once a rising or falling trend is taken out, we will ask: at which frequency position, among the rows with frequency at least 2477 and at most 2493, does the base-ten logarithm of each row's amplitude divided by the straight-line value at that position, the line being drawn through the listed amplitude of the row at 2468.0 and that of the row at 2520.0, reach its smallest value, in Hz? 2478.0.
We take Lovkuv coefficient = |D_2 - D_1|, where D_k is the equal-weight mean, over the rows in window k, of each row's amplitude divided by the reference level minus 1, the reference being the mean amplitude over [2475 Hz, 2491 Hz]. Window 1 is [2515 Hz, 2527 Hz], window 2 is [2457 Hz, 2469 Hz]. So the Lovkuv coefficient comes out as 0.42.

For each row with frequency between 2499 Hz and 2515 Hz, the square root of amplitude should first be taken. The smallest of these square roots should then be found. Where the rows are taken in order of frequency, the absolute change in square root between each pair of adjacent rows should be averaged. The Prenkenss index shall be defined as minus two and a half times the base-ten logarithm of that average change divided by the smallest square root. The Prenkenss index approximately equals 4.2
